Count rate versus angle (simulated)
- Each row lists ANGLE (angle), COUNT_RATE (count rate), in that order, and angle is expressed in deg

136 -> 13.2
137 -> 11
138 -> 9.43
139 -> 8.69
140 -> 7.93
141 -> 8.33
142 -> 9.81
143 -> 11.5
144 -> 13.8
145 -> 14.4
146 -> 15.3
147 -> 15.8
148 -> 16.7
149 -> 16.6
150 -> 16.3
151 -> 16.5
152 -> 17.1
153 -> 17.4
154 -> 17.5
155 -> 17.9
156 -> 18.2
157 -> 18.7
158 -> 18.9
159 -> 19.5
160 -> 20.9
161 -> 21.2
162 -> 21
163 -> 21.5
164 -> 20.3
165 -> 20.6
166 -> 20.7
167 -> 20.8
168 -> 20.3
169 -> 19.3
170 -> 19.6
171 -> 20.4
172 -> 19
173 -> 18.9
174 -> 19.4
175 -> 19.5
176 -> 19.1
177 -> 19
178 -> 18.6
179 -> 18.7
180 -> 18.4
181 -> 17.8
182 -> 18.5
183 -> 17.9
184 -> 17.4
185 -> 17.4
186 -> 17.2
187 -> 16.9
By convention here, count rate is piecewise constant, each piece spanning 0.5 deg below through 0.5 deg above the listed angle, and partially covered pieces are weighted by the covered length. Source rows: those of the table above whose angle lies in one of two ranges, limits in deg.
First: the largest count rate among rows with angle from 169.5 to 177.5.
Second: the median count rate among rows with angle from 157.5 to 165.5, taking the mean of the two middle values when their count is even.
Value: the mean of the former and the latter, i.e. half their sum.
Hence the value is 20.6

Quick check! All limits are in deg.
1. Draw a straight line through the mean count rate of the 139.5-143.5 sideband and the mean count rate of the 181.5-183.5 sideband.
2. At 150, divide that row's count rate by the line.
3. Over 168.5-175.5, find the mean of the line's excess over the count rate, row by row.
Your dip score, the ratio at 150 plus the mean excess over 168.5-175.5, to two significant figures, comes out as -2.0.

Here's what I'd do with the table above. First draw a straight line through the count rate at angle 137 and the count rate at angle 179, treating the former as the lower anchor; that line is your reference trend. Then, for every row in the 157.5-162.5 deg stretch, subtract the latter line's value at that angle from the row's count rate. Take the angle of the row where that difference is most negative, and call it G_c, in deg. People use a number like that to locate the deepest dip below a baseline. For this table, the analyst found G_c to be 158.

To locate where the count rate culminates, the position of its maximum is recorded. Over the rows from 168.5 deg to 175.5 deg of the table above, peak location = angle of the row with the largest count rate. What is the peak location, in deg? 171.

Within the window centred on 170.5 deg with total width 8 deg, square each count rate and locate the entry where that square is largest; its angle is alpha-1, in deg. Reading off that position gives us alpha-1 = 167 deg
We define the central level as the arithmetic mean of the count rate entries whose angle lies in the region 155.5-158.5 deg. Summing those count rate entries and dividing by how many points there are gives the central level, 19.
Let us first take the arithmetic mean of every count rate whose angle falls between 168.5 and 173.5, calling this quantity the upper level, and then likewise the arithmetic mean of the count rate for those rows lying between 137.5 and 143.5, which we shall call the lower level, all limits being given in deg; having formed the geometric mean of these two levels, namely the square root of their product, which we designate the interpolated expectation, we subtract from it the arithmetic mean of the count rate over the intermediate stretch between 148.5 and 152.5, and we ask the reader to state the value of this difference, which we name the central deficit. -3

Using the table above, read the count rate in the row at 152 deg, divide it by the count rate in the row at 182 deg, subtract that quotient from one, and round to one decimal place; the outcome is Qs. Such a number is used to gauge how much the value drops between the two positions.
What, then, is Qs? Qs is 0.1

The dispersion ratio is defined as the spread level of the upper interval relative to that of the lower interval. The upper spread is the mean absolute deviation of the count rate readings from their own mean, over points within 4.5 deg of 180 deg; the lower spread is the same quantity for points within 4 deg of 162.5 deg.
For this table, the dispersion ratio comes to 1.0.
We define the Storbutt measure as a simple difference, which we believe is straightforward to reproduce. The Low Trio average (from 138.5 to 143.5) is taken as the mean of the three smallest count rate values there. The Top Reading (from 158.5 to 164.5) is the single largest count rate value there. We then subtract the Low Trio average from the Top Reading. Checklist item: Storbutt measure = 13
